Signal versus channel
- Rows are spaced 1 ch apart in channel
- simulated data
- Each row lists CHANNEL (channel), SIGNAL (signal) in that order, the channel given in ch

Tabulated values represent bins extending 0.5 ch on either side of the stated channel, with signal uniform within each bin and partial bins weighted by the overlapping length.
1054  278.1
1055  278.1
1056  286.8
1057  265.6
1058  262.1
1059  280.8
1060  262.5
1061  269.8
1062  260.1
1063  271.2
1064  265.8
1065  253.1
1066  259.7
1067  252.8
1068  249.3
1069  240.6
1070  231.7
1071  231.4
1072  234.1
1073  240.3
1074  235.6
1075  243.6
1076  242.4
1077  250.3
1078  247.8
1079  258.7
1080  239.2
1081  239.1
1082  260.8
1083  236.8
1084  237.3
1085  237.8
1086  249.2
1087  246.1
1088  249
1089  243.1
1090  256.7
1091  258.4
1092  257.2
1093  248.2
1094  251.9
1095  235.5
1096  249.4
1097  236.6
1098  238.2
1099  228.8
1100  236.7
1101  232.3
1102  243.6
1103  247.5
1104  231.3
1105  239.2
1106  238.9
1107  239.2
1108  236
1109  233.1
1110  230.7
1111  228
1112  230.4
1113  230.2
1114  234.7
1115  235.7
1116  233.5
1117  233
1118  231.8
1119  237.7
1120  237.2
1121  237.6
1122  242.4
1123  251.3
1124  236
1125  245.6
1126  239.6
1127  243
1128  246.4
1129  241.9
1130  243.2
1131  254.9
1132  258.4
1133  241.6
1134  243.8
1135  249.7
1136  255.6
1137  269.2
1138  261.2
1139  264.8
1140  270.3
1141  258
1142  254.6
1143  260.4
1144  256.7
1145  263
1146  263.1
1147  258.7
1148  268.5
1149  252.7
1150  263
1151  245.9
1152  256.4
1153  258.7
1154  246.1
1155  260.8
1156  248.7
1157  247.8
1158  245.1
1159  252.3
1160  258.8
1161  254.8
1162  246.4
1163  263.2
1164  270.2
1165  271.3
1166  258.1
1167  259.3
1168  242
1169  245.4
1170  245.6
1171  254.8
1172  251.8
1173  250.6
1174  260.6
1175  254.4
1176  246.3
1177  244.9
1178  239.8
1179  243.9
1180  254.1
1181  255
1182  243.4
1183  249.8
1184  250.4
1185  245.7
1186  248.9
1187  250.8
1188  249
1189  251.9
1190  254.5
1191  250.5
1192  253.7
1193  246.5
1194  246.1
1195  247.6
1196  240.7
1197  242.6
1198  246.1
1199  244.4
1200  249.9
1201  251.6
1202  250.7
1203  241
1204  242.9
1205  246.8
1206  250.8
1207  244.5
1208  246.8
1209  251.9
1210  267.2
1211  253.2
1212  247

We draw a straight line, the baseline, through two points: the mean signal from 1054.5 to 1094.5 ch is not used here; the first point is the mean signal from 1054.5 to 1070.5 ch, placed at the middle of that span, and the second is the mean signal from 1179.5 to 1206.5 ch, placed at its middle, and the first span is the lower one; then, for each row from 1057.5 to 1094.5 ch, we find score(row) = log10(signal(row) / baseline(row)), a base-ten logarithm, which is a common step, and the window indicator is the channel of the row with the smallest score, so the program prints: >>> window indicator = 1071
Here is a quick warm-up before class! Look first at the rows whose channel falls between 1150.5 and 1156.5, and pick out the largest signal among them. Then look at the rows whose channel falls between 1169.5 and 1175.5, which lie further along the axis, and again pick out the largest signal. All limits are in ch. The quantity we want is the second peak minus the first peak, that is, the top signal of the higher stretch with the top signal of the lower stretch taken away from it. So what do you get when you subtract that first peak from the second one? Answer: 0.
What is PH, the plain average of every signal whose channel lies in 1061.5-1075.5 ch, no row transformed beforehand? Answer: 248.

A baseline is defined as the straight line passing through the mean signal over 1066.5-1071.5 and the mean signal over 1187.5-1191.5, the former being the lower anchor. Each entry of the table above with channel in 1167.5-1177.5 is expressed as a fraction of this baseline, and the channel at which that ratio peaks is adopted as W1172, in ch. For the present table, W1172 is 1174 ch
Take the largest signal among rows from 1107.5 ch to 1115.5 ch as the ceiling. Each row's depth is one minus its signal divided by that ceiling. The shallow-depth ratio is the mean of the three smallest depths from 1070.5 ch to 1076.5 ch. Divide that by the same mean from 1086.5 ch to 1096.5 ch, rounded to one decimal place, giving 0.3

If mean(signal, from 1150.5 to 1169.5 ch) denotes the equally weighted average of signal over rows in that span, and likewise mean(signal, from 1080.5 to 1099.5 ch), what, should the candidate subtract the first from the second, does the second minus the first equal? -9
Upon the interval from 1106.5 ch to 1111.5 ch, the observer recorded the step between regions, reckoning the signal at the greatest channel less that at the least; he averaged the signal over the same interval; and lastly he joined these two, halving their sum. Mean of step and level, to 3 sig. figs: 111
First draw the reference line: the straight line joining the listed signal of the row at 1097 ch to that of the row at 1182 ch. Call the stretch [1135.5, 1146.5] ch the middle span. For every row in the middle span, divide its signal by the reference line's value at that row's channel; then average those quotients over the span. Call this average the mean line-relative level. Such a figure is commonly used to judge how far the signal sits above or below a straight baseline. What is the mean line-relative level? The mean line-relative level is 1.09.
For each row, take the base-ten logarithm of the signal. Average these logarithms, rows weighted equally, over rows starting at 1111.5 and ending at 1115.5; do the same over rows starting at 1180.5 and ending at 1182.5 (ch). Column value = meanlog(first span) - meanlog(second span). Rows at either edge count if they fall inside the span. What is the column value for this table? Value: -0.03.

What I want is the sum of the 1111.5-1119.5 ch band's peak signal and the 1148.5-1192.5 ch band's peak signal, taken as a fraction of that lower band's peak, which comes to 2.14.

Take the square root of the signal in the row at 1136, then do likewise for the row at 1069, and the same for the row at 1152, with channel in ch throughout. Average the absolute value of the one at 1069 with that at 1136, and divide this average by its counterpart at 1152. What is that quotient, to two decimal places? 0.98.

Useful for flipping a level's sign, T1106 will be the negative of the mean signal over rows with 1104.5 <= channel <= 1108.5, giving -238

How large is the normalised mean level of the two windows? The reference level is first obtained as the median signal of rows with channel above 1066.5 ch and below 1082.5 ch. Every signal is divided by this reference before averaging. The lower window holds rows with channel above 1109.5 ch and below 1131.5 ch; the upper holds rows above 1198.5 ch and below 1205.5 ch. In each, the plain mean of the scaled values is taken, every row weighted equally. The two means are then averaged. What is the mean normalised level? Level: 1.00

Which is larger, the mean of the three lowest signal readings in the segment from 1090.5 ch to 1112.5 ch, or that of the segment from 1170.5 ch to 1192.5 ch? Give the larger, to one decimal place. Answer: 242.4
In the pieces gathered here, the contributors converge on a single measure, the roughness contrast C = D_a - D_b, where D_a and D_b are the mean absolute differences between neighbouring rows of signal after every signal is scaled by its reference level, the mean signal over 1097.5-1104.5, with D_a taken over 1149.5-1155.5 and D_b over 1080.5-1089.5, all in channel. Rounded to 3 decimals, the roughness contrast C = 0.011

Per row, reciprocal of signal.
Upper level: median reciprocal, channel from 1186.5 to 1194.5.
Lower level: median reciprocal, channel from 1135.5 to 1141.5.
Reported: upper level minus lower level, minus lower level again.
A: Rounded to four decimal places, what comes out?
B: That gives -0.0036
